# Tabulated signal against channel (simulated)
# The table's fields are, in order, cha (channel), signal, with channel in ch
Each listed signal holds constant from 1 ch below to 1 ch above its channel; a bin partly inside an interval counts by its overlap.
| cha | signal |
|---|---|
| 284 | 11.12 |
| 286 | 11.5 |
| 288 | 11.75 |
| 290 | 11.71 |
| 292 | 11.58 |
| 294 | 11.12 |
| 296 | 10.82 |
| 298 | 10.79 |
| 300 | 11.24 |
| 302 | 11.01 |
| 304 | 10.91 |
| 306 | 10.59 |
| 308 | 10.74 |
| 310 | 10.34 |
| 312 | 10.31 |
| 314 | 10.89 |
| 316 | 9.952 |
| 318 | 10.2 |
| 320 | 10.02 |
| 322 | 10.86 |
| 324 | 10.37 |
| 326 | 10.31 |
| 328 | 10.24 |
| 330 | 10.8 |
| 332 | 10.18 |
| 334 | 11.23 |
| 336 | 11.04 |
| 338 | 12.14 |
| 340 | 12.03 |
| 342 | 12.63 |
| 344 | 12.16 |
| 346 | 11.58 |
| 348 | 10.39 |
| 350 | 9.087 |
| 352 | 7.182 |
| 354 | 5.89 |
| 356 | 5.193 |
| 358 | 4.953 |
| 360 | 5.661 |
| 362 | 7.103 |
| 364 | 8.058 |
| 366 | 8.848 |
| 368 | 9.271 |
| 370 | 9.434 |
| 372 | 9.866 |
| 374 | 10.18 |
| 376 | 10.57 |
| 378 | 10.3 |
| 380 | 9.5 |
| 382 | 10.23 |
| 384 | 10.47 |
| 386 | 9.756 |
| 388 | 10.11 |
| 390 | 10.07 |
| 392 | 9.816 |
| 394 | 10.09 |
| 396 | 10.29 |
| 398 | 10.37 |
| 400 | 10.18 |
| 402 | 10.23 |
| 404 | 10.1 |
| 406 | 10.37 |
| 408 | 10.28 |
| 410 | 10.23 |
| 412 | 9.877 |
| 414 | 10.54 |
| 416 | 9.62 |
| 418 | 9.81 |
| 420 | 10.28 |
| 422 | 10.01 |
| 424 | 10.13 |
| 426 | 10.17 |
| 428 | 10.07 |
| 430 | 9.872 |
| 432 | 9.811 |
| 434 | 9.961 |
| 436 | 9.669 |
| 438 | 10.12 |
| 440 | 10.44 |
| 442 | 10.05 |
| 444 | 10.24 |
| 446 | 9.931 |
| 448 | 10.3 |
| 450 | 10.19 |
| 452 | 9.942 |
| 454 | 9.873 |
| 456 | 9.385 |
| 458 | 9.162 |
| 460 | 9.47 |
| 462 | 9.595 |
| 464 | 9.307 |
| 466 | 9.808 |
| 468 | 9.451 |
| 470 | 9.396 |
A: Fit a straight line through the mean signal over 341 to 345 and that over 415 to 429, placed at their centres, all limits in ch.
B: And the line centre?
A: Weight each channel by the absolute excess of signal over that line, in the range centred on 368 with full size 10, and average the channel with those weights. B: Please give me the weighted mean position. 367.2 ch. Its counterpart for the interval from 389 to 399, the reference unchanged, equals 393.1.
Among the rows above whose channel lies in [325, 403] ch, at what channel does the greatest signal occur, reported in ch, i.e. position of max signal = 342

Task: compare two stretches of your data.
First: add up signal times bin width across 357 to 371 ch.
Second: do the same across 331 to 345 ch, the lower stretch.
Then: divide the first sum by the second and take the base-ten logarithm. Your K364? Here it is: -0.18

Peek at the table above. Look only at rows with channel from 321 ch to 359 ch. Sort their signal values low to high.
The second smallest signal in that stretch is 5.193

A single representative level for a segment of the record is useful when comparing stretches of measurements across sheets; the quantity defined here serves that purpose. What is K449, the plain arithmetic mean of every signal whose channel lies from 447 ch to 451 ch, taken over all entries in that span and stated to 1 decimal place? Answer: 10.2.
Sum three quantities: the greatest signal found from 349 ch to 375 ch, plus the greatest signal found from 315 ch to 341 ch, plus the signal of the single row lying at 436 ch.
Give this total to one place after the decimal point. 32.0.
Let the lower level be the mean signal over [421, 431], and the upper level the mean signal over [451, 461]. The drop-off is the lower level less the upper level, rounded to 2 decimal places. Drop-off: 0.48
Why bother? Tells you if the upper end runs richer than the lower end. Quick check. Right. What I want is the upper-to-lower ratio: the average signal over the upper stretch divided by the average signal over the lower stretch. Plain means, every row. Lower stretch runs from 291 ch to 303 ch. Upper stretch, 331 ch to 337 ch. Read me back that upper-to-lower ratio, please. 0.98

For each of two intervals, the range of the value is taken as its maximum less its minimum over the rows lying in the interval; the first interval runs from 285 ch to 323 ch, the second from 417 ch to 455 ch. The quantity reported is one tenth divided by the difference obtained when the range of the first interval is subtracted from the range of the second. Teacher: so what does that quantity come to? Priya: -0.10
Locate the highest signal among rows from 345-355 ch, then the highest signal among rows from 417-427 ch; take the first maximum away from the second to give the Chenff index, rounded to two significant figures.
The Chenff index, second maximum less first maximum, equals -1.3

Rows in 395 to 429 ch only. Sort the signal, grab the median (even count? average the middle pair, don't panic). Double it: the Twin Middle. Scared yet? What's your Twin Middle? 20.4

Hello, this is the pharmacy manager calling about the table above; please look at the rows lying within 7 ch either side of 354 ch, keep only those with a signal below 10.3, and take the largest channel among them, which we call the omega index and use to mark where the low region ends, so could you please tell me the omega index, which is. 360 ch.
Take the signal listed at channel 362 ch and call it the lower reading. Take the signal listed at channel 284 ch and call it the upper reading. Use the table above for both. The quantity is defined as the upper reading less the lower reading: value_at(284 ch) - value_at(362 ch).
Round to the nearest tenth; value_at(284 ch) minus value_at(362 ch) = 4.0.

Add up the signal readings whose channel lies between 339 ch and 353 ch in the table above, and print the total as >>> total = 75.1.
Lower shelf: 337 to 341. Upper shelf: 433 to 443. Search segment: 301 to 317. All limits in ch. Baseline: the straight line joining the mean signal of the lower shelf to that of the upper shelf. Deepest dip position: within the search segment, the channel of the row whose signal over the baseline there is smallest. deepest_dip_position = 316 ch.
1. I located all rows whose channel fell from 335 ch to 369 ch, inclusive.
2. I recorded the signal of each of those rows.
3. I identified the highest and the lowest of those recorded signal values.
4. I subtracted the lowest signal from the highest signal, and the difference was 7.7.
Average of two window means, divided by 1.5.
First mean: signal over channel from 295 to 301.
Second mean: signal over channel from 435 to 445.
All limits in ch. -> 7.0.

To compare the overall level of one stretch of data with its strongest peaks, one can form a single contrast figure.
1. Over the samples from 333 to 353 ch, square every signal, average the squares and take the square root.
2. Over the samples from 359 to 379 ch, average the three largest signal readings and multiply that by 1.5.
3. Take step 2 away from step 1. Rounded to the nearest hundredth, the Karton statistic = -4.46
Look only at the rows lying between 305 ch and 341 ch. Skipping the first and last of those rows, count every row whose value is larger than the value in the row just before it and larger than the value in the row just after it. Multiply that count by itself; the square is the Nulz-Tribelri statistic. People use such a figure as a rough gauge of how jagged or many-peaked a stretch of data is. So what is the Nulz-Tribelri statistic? 49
